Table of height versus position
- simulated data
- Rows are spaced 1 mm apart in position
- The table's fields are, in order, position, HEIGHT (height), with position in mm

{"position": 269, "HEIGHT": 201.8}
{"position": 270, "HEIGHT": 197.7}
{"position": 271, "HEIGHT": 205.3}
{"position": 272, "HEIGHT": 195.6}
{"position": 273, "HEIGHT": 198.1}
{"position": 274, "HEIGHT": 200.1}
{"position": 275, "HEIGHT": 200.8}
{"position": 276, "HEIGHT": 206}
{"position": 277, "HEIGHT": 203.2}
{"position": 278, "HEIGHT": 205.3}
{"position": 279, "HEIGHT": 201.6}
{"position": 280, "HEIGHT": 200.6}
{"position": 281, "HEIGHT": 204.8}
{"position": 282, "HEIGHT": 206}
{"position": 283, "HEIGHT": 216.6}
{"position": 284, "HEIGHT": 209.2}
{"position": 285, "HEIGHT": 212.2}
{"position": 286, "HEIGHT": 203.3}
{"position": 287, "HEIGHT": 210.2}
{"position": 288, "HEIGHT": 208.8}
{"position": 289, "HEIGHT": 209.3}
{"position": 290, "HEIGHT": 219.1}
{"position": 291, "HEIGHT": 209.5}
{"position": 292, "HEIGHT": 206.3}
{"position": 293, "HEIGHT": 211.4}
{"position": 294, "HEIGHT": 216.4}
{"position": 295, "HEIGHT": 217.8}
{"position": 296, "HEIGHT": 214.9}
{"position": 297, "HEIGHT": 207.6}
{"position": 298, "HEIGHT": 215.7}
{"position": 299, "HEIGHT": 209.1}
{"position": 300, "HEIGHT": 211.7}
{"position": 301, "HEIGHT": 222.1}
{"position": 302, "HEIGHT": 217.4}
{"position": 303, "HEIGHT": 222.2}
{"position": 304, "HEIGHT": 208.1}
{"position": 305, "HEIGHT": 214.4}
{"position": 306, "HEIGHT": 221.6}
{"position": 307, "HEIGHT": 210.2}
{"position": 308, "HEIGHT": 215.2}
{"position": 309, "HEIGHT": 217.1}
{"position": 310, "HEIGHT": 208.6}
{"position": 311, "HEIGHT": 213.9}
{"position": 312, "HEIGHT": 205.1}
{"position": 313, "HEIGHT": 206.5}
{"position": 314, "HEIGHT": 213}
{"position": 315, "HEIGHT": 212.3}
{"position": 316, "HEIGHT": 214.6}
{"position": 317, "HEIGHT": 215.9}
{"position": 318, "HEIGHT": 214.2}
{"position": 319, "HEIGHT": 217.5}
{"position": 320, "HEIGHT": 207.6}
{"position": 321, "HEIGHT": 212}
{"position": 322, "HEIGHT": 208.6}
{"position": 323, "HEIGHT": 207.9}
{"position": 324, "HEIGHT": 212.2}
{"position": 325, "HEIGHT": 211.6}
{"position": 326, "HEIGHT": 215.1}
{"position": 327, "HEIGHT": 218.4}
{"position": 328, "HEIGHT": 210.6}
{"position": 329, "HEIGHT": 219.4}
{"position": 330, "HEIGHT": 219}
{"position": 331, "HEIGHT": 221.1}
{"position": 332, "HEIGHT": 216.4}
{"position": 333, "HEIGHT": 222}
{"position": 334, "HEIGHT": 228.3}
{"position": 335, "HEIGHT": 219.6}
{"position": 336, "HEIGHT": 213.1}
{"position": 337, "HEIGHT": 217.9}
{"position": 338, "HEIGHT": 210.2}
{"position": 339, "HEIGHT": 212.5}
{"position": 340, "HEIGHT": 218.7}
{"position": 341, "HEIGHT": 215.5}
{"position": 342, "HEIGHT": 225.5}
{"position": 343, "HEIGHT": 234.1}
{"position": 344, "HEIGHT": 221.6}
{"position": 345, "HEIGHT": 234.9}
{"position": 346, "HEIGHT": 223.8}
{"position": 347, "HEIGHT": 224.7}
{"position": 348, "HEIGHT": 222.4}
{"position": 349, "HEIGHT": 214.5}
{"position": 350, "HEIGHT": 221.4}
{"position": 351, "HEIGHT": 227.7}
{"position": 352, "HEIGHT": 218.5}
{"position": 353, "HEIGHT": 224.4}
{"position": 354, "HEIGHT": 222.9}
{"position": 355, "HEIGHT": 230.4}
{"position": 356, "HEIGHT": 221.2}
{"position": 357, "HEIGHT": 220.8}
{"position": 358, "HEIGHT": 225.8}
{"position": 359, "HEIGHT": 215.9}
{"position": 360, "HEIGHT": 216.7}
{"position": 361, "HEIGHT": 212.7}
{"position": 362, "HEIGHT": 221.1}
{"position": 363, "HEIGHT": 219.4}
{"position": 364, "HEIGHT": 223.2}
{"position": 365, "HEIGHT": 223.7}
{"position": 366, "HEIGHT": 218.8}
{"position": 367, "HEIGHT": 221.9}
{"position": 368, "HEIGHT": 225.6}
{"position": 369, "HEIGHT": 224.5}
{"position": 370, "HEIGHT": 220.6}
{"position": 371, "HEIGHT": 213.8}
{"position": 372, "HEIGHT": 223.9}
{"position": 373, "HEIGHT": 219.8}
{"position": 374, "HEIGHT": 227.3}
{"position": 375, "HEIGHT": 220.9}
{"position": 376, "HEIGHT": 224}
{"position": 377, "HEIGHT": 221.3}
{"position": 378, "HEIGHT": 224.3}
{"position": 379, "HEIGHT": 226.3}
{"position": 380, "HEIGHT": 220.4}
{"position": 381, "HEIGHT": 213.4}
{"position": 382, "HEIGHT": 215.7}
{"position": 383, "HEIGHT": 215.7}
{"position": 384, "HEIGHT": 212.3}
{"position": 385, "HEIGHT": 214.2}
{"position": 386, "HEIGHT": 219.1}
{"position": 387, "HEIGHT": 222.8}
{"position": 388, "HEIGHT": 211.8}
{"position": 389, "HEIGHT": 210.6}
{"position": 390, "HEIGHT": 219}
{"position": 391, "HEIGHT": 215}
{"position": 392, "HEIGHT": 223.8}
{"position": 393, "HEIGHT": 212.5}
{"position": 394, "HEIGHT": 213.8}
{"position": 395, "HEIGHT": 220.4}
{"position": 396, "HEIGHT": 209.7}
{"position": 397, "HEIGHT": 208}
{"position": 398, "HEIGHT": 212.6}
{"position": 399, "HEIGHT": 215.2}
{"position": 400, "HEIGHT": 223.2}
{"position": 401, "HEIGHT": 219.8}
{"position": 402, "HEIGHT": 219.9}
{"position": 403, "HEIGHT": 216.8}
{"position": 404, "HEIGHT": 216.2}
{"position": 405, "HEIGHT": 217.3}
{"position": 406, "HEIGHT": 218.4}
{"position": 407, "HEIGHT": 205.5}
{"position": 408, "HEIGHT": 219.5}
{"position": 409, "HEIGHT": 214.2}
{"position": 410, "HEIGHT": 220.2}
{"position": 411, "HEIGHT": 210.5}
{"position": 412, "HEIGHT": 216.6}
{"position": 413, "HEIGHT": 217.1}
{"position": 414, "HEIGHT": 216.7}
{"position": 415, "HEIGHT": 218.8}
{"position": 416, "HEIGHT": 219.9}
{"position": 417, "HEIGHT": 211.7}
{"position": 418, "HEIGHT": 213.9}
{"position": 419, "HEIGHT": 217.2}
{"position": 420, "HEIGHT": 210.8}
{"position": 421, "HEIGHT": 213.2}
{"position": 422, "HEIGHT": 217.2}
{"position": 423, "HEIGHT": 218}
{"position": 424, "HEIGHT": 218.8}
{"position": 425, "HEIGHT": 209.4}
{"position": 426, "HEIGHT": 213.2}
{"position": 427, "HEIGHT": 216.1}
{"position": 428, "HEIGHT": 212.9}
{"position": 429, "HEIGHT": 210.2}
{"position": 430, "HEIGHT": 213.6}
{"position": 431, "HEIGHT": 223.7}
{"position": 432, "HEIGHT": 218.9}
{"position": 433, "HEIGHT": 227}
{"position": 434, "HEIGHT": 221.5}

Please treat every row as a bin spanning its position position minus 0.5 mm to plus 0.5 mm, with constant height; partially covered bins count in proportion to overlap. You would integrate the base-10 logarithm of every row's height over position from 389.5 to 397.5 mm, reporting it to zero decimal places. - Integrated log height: 19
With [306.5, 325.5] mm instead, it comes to 44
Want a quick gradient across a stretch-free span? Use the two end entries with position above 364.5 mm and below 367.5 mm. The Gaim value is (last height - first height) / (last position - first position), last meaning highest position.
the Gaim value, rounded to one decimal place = -0.9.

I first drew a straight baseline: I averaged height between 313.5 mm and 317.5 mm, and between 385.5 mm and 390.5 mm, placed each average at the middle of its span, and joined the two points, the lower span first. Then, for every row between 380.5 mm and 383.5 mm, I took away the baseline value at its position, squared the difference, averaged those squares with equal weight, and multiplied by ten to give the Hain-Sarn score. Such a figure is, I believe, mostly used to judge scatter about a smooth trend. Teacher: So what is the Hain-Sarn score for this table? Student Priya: 34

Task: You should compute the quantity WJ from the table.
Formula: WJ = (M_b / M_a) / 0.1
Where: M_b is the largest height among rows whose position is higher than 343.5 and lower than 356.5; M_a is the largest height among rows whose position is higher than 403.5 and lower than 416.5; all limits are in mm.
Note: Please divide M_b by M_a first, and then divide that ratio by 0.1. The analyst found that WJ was 10.7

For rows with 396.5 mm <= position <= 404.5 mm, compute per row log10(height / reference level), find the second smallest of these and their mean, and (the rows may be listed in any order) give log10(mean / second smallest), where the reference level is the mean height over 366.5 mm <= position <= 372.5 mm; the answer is -0.239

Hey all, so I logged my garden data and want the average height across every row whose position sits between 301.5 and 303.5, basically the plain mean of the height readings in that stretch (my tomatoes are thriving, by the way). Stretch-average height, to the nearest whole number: 220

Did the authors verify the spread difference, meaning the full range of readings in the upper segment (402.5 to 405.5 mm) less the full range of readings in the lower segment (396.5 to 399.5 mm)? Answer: -6.1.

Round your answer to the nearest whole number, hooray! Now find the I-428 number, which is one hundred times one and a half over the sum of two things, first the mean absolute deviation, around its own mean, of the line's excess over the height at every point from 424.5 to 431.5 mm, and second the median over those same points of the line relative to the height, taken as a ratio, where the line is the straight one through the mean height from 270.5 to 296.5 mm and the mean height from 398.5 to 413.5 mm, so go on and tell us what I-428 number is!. 35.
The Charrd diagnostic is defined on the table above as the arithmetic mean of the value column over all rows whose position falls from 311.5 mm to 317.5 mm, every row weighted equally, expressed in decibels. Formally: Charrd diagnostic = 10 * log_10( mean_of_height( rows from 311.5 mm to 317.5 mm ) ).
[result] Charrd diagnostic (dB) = 23.2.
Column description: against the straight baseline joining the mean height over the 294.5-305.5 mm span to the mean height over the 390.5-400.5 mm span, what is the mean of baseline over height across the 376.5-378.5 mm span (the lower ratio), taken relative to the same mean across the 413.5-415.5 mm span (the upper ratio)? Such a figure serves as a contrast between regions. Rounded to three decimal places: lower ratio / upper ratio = 0.976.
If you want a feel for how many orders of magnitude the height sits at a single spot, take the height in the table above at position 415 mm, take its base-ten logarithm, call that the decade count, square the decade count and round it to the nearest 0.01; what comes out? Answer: 5.48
